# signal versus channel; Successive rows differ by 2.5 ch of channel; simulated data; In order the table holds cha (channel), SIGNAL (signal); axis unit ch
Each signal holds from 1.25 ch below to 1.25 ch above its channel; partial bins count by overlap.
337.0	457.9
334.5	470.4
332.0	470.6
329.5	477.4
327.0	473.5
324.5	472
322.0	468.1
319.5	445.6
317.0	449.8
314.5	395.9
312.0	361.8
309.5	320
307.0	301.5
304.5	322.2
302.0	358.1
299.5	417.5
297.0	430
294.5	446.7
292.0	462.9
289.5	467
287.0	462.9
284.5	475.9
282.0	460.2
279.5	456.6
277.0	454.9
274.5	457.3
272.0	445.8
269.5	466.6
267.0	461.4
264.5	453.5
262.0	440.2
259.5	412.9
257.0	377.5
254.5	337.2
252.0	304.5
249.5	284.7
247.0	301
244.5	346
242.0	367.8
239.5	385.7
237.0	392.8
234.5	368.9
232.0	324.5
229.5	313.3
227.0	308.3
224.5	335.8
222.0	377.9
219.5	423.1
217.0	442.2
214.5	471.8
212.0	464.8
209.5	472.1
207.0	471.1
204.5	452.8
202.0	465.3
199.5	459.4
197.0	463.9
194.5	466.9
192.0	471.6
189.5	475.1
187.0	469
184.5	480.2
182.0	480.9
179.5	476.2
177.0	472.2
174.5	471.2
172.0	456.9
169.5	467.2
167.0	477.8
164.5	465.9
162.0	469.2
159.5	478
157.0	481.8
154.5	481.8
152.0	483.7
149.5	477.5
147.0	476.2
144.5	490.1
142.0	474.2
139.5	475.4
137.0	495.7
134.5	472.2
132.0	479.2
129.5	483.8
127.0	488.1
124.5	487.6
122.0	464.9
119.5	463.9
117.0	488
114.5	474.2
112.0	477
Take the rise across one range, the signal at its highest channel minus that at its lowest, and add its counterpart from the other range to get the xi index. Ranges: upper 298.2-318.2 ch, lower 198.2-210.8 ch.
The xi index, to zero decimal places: 45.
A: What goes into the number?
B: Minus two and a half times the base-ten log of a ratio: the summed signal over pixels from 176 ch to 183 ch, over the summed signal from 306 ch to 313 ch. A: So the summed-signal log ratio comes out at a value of -0.406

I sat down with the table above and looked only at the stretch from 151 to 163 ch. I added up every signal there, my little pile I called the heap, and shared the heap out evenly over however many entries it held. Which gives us 479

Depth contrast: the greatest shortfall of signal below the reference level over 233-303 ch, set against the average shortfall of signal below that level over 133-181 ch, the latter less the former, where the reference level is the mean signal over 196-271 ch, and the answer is -191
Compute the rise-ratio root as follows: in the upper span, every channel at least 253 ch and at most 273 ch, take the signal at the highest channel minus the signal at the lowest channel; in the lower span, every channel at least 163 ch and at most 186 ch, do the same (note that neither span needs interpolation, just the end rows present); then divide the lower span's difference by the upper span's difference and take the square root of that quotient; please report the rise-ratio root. 0.36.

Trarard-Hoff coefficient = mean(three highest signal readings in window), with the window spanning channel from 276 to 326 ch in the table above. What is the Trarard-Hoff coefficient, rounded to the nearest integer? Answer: 472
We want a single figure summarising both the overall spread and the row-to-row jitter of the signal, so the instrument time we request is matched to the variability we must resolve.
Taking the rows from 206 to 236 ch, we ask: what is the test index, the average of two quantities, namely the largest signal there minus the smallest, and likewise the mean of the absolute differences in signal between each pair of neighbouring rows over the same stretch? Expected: 93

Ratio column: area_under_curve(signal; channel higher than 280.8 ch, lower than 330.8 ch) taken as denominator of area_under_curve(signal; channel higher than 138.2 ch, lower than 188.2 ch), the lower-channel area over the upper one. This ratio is 1.12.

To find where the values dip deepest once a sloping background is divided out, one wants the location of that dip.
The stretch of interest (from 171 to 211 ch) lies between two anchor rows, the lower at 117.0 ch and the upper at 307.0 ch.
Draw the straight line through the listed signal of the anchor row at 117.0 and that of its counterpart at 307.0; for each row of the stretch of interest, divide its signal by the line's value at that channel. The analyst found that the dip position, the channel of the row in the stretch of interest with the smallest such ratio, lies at 172.0 ch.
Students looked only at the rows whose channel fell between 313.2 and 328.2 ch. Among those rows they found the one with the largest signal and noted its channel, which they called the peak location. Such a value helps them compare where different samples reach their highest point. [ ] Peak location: 327.0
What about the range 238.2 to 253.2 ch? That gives 239.5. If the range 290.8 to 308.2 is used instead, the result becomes 292.0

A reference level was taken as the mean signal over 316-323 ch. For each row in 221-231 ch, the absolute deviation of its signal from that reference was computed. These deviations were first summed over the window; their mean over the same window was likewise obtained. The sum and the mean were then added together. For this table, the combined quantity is 603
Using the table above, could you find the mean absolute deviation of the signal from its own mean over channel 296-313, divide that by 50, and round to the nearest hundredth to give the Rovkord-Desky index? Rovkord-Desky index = 0.76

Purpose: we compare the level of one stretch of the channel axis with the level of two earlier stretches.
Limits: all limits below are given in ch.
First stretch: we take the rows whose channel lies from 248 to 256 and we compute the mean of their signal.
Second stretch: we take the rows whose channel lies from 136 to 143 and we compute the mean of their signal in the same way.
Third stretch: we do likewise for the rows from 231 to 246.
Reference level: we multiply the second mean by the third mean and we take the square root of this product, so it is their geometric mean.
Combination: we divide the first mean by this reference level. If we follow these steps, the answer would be 0.74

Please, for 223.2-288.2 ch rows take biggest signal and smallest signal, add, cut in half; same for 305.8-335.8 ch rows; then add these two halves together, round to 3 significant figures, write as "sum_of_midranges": 770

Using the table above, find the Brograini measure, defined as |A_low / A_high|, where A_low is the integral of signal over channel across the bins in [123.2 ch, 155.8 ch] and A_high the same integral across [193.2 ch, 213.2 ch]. 1.7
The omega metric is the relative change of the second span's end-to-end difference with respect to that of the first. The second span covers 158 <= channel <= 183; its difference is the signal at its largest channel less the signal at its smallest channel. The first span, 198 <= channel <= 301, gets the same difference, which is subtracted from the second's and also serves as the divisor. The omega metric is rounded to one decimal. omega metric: -1.1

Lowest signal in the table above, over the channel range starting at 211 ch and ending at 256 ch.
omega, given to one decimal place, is 284.7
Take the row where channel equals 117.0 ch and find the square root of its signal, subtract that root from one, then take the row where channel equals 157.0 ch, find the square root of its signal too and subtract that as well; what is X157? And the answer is -43.0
